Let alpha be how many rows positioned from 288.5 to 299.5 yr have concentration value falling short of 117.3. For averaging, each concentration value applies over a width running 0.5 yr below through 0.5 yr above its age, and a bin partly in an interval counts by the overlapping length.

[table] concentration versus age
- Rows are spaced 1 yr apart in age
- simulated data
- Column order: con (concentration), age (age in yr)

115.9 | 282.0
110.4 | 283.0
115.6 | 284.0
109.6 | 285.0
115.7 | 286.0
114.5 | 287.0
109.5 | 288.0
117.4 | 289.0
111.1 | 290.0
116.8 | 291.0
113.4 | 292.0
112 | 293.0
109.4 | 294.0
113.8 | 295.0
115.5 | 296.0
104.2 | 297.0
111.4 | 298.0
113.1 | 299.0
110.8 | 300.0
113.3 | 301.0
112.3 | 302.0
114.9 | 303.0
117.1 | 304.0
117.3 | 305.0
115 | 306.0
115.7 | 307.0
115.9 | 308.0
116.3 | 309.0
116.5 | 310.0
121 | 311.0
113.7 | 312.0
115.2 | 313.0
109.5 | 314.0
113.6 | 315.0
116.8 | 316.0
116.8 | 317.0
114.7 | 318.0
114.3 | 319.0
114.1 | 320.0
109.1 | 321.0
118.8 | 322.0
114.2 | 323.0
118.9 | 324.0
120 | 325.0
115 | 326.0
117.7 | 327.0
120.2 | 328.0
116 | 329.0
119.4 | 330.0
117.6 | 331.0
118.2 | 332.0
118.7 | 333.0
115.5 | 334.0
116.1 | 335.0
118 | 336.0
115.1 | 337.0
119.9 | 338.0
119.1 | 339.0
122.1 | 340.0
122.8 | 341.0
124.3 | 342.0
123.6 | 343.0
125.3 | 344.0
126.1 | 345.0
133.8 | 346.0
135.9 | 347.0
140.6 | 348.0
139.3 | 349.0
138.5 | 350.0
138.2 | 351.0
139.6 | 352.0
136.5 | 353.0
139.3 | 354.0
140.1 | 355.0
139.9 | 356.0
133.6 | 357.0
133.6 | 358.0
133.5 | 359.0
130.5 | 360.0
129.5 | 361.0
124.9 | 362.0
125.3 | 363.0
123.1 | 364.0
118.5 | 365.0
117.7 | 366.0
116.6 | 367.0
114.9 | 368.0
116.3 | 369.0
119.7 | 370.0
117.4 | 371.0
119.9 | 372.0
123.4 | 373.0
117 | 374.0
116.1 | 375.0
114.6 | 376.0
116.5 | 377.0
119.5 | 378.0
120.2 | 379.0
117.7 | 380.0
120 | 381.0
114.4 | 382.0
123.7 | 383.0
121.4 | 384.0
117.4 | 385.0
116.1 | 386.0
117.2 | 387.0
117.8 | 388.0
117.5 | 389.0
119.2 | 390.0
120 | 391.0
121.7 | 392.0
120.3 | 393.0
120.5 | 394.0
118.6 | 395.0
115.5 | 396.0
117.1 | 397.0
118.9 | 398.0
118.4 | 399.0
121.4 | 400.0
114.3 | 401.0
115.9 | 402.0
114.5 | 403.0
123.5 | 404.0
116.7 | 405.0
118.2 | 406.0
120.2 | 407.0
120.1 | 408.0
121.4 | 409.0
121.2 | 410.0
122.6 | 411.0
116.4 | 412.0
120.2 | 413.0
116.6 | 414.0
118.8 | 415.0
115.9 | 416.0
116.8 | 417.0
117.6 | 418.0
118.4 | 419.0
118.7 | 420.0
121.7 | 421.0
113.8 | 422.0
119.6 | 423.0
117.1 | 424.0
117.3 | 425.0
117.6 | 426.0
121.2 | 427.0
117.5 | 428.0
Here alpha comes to 10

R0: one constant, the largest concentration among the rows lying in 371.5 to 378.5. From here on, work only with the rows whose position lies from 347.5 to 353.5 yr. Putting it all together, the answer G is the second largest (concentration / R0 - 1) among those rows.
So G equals 0.13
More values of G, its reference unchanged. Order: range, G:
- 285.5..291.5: -0.05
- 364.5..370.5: -0.04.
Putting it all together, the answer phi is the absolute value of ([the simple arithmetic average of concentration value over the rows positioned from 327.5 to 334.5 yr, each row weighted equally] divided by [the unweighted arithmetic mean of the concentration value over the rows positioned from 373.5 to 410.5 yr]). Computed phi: 1.00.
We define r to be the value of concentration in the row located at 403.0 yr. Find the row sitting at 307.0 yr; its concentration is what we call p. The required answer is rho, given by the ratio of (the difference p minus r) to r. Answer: 0.01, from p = 115.7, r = 114.5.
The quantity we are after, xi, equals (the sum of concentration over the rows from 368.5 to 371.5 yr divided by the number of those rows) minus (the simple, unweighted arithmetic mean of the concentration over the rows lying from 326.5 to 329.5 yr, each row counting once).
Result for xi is 0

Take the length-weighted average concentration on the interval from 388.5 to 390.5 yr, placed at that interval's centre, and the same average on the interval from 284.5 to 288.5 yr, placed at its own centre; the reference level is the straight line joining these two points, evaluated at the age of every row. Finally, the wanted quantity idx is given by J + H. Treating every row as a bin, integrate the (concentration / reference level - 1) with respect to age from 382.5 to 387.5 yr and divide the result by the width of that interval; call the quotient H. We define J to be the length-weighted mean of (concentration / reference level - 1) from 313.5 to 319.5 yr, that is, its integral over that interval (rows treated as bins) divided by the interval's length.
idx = 0.01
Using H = 0.009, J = 0.002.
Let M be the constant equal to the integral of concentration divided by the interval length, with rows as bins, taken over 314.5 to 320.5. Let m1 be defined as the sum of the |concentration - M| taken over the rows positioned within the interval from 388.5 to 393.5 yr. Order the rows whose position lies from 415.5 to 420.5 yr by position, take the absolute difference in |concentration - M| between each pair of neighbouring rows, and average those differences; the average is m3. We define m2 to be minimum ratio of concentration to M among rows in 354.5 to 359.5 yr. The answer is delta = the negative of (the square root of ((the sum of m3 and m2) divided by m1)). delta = -0.28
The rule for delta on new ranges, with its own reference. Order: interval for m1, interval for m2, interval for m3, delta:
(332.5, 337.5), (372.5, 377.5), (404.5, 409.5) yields -0.52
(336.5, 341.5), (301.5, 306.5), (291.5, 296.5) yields -0.37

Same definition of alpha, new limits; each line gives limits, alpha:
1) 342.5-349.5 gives 0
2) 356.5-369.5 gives 3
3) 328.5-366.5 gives 4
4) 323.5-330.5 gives 2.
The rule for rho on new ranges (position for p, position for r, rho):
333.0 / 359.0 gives -0.11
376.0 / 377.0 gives -0.02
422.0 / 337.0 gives -0.01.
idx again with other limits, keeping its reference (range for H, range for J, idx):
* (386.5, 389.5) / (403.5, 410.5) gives 0.00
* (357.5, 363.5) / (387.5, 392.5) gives 0.12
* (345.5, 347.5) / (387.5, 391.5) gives 0.17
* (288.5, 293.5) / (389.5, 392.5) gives 0.03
